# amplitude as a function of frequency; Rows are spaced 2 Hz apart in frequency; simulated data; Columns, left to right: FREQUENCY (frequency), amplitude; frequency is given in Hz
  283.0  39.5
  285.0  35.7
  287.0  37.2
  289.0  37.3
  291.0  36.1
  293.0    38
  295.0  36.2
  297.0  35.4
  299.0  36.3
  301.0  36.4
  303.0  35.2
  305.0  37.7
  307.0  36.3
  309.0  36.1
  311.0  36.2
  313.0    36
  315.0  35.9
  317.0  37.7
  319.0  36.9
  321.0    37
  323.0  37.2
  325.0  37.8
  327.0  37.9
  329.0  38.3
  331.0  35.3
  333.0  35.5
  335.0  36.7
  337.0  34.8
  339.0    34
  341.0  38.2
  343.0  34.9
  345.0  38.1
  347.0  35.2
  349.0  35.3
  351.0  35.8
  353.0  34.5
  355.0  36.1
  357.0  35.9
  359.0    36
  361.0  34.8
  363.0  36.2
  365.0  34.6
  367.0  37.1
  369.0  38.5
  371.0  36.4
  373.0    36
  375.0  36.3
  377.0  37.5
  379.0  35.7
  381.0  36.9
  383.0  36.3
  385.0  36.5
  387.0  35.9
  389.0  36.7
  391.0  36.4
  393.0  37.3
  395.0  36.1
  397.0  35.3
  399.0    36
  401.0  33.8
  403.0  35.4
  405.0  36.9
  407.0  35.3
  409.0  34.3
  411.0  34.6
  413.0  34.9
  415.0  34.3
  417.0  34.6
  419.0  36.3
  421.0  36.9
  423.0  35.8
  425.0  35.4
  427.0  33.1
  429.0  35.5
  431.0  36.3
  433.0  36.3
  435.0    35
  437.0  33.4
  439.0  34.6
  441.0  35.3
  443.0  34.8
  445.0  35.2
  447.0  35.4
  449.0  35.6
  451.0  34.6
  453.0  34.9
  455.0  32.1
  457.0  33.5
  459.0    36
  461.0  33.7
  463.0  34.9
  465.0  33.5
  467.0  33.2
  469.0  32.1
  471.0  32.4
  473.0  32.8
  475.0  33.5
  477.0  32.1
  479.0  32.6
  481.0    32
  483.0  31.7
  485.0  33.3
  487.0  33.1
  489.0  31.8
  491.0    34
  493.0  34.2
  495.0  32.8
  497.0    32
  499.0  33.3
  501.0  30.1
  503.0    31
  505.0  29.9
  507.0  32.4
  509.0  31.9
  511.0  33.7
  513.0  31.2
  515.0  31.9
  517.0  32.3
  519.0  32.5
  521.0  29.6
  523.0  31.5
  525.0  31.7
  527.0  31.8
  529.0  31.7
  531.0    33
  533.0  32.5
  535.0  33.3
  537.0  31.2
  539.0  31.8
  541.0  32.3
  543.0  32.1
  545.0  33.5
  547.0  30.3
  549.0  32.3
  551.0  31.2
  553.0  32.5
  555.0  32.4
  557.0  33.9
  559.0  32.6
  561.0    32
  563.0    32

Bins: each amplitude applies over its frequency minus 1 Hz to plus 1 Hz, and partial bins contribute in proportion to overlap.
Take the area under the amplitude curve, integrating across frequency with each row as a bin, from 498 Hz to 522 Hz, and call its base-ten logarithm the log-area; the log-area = 2.88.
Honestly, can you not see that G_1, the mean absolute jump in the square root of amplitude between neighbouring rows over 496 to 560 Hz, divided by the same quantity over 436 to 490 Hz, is 1.3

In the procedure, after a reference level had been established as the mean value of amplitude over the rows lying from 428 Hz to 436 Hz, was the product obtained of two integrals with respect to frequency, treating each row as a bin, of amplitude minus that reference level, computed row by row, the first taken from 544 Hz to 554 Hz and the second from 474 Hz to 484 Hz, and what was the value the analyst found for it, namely 1295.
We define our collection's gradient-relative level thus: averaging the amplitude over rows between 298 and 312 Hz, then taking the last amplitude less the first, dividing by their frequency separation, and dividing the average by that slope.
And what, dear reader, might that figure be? -4358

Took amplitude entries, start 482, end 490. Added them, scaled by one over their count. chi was 32.5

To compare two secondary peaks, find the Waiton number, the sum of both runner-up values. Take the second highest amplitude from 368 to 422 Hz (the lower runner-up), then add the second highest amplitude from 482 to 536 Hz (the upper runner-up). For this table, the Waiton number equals 71.5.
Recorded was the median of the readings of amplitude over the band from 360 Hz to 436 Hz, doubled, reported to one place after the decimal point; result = 72.0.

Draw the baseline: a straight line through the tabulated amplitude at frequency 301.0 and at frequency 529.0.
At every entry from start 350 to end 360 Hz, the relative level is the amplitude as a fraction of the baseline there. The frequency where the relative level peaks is 355.0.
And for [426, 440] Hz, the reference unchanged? 433.0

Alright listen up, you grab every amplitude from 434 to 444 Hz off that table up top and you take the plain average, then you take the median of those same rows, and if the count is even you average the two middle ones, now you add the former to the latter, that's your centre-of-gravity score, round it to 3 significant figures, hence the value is 69.4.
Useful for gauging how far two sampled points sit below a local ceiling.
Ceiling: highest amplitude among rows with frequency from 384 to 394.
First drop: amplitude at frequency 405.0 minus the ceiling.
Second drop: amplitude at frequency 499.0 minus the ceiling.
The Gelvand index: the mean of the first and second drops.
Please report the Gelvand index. -2.2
